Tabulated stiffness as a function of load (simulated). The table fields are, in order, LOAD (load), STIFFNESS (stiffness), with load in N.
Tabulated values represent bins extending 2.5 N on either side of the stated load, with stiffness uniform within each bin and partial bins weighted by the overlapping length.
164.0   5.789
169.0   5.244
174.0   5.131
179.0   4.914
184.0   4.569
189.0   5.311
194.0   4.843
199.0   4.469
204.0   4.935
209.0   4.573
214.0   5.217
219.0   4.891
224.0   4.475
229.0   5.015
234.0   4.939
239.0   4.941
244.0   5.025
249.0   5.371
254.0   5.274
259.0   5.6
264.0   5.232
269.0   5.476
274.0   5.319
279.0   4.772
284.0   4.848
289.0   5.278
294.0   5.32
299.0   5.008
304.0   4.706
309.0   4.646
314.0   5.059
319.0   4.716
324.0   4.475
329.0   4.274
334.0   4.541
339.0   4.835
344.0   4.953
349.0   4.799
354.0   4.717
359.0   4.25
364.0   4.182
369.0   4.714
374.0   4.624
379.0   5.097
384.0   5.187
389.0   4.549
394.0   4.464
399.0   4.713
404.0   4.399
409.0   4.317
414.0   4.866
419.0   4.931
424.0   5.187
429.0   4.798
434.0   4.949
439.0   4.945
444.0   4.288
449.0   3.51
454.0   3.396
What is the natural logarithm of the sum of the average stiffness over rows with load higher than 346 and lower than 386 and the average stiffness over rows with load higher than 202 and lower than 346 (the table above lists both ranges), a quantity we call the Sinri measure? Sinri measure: 2.27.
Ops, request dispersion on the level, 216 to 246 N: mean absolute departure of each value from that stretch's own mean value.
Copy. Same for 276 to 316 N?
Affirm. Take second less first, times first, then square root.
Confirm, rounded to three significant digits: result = 0.102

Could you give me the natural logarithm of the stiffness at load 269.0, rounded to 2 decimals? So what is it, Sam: 1.70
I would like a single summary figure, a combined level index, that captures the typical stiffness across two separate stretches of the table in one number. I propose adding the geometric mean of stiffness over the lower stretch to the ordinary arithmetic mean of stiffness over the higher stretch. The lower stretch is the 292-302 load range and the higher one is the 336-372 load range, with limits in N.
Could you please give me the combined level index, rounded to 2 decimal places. 9.80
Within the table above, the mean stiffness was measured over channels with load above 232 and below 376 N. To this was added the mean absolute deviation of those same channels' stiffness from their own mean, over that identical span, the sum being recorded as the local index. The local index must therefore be 5.19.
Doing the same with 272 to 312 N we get 5.23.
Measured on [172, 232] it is 5.09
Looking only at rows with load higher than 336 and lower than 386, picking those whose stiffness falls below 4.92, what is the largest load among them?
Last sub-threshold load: 374.0 N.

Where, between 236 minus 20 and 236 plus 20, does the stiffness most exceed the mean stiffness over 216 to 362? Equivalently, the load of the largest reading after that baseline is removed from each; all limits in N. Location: 249.0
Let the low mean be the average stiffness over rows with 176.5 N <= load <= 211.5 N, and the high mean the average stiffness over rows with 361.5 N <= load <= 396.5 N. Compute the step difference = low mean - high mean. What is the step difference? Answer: 0.11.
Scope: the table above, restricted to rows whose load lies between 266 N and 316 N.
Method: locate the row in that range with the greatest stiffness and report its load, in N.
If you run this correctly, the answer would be 269.0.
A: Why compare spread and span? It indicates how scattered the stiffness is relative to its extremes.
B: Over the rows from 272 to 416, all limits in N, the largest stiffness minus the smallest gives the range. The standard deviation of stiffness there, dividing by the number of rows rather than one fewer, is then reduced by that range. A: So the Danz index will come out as -0.82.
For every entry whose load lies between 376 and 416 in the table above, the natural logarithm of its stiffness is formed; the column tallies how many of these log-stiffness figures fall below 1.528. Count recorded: 4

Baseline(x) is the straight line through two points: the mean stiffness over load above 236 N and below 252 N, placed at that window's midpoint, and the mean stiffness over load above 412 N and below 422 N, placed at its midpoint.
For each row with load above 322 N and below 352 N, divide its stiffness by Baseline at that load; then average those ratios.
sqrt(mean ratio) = 0.964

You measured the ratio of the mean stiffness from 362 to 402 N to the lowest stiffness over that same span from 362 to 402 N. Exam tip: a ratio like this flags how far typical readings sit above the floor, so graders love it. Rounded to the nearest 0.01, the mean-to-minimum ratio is 1.12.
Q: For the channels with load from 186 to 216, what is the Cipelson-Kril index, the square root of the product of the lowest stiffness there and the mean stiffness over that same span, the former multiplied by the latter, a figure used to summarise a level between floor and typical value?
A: 4.7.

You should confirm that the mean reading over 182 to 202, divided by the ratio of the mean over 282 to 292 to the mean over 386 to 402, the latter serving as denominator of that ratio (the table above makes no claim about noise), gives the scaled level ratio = 4.34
